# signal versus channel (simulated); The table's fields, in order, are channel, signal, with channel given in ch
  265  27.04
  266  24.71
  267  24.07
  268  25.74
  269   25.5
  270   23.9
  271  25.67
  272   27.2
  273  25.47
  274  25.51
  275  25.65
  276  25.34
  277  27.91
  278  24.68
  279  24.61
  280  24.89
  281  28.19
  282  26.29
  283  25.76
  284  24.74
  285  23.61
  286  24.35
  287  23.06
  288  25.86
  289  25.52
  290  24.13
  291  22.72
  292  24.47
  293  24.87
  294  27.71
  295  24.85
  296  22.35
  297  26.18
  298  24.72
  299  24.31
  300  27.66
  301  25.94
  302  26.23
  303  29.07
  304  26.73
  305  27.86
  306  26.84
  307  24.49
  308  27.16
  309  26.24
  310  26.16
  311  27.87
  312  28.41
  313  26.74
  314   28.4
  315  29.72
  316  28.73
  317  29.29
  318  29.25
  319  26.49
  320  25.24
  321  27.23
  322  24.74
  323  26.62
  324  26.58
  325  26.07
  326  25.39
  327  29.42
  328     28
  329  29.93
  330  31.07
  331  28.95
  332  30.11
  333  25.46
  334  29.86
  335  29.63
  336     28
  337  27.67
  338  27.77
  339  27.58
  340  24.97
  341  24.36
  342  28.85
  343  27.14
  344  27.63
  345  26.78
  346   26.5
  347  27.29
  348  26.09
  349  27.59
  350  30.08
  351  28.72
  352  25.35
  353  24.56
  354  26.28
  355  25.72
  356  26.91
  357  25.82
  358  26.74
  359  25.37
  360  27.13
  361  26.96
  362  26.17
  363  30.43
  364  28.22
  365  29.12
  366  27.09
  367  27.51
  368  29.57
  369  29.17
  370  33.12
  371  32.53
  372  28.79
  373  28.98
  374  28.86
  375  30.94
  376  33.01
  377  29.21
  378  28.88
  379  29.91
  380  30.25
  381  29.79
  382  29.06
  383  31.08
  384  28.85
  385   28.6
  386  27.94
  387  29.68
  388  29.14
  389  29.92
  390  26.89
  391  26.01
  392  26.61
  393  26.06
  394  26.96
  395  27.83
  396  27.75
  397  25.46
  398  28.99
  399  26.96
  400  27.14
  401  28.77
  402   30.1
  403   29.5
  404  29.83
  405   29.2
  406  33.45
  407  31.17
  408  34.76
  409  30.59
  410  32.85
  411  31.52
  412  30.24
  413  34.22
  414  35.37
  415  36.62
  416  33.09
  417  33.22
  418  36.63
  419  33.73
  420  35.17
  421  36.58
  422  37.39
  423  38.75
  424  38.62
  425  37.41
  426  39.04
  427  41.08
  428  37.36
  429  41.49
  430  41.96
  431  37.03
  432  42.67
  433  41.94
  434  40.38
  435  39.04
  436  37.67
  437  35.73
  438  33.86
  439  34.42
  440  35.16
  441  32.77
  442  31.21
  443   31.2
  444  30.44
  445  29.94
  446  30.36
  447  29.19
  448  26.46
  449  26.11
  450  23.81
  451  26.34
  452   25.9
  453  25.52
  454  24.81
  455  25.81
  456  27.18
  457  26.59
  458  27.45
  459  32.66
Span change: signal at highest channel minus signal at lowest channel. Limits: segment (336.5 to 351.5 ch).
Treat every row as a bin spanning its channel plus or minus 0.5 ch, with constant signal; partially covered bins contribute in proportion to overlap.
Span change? 1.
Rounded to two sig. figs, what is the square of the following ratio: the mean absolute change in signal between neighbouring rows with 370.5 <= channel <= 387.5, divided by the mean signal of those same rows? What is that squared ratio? 0.0021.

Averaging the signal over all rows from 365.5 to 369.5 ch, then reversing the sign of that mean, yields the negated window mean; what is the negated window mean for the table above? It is -28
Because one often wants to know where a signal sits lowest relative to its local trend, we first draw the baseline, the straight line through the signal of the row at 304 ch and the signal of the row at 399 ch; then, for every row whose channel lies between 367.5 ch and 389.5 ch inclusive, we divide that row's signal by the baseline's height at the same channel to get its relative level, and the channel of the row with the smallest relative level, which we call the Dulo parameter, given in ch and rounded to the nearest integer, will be 386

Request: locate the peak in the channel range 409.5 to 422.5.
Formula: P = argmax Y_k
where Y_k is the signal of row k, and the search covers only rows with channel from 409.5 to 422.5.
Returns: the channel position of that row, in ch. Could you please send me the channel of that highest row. 422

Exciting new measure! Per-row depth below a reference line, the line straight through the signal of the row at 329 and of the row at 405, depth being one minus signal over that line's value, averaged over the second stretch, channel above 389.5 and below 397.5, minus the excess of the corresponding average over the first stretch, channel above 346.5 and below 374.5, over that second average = 0.12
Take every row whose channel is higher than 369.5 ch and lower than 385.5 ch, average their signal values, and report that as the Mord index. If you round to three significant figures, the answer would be 30.1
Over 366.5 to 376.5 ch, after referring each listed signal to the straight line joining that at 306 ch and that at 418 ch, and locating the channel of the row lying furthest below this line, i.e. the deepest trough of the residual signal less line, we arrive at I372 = 367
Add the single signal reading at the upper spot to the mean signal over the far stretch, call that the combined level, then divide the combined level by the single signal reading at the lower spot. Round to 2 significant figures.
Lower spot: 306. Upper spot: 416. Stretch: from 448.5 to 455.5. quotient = 2.2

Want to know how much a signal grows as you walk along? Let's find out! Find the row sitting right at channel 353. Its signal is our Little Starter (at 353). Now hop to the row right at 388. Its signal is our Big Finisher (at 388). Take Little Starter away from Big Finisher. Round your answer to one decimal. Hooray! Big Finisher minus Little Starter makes 4.6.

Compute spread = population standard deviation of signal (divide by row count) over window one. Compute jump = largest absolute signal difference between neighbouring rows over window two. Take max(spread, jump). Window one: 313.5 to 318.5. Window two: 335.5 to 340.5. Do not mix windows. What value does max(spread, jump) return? 2.6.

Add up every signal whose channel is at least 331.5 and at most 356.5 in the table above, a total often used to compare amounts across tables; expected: 681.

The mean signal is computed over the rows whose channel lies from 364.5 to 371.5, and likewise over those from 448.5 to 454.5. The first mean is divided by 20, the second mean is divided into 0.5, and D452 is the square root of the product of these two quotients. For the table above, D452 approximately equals 0.171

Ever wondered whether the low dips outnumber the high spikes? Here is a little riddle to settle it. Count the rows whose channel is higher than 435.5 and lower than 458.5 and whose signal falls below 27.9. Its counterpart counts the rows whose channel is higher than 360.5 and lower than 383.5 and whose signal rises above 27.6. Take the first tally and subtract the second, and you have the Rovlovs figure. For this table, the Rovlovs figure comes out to -8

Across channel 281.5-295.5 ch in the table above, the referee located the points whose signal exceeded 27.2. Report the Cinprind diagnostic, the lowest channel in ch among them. 294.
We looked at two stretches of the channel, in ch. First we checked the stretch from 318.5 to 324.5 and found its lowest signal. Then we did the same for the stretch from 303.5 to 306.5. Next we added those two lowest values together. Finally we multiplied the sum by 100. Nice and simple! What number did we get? 5147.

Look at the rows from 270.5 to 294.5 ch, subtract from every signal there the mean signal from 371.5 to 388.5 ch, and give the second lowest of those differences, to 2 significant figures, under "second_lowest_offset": -6.5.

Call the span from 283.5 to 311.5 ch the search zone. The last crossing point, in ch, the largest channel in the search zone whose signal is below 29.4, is 311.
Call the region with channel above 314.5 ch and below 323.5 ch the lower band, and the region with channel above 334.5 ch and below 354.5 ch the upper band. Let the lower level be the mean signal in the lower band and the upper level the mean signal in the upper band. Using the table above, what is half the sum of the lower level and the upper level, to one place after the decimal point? 27.3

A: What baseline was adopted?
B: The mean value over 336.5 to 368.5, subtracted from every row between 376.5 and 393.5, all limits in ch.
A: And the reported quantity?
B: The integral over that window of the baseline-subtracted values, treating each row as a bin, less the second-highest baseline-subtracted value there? 24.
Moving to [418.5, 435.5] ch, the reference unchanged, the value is 184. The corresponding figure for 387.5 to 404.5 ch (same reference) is 10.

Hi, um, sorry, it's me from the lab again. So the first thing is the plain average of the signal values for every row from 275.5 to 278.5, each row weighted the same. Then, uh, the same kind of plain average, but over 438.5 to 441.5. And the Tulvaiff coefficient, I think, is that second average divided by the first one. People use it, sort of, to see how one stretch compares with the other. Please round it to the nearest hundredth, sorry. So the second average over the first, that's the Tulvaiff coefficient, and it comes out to 1.31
